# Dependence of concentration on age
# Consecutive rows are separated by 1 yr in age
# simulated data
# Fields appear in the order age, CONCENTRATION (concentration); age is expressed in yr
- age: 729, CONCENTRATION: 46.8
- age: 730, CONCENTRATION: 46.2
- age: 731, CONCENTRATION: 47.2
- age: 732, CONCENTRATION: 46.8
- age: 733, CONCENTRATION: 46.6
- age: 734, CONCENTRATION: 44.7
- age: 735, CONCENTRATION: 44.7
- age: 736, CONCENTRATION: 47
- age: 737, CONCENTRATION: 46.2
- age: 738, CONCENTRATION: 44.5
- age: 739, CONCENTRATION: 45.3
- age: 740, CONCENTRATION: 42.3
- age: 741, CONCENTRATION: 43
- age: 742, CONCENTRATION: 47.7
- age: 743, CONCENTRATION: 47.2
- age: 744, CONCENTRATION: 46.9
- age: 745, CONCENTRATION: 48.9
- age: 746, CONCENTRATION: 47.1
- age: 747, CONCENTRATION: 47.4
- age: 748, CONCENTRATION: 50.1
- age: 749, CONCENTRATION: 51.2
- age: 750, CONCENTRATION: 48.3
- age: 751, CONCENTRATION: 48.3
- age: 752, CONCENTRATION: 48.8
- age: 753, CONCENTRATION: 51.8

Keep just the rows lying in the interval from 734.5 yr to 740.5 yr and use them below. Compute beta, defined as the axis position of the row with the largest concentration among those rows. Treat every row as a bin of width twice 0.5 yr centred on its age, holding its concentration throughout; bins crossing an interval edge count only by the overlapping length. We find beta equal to 736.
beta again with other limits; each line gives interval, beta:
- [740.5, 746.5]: 745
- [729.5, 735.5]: 731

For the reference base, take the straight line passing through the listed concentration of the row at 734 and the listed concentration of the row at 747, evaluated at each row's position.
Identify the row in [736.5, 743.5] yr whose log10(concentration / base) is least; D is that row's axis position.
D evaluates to 740 yr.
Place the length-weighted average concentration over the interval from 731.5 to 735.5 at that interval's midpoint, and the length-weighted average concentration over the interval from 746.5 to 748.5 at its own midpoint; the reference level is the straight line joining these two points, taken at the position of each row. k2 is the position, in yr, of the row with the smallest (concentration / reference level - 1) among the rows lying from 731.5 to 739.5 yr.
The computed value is 738 yr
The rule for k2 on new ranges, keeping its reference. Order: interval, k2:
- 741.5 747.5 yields 746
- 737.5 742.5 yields 740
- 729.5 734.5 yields 734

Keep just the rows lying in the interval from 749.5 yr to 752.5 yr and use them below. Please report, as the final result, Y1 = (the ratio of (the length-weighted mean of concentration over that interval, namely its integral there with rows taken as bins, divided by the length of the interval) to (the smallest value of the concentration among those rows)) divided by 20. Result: 0.0502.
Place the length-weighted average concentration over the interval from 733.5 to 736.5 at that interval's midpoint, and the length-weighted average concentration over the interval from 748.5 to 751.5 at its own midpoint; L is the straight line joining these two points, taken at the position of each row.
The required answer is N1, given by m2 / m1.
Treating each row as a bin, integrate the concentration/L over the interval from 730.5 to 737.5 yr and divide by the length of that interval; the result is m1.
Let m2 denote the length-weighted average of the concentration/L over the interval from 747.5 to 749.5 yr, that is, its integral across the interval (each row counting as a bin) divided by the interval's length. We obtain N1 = 1.01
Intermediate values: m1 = 1.02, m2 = 1.04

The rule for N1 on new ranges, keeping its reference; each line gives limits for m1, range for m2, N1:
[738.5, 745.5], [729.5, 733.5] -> 1.08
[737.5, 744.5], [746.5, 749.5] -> 1.06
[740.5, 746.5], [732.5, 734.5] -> 1.03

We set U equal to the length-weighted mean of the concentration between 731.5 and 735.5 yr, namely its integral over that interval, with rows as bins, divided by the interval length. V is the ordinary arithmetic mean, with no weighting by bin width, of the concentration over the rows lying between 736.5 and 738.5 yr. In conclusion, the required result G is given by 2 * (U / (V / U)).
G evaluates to 92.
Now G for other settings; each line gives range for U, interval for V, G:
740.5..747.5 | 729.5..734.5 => 95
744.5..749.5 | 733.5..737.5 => 105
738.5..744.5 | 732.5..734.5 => 90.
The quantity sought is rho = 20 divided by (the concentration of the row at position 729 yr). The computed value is 0.427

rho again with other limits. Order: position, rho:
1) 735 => 0.447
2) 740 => 0.473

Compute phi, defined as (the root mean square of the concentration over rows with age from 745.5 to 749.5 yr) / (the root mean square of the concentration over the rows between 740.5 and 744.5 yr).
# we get 1.06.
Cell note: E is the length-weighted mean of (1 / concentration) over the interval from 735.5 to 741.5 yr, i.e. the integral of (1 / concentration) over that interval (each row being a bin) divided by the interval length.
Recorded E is 0.0224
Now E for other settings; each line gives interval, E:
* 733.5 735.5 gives 0.0224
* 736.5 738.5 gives 0.0221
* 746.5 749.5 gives 0.0202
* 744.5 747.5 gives 0.0209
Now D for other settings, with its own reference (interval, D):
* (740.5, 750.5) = 741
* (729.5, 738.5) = 738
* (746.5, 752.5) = 747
